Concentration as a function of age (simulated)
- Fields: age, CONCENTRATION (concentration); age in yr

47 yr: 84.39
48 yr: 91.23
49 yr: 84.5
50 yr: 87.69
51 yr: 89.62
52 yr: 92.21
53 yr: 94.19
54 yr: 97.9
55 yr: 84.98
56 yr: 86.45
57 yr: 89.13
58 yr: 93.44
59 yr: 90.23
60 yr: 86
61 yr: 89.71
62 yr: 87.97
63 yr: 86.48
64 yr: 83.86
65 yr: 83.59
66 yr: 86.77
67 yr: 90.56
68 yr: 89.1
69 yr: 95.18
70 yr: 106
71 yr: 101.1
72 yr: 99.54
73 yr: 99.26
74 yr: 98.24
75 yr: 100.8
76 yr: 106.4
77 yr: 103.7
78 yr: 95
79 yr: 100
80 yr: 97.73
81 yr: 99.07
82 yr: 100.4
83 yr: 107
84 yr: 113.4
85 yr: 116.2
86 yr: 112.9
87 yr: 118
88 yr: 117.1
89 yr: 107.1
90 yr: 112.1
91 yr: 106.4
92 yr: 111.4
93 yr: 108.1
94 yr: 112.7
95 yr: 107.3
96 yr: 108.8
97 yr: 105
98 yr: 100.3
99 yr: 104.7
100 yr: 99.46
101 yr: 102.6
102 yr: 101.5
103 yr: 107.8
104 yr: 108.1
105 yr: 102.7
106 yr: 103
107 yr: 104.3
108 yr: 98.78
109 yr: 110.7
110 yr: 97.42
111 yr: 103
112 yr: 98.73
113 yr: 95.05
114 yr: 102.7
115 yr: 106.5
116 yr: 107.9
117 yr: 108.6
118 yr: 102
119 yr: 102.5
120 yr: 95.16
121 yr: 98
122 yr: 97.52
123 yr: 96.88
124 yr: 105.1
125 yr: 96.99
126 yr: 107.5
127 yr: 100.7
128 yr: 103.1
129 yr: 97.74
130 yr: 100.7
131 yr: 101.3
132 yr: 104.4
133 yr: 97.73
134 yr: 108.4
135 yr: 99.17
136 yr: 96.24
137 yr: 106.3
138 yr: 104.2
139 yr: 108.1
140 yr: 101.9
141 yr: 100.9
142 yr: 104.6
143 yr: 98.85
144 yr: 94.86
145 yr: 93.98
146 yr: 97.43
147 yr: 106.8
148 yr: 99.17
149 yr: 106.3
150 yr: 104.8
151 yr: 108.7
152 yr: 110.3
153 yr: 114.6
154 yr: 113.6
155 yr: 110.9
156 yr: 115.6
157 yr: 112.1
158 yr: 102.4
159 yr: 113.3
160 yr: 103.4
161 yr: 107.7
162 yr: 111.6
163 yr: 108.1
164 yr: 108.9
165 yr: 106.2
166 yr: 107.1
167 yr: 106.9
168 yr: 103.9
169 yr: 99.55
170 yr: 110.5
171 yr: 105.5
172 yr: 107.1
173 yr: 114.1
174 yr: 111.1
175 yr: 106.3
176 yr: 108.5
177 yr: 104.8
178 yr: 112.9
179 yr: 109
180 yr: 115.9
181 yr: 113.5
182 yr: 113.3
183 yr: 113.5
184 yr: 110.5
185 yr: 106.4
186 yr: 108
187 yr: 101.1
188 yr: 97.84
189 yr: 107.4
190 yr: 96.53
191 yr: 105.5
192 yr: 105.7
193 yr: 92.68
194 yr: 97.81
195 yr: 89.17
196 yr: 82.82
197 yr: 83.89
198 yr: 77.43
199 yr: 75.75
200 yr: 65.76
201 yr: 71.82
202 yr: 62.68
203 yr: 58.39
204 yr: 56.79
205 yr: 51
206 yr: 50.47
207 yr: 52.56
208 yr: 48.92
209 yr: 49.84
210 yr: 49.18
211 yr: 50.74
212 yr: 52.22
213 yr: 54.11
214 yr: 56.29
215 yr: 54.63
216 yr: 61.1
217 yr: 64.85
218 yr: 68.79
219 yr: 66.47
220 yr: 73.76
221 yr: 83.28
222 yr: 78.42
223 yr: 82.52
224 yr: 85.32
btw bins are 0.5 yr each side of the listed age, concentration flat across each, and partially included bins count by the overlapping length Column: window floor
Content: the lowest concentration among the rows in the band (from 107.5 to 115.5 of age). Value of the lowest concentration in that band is 95.05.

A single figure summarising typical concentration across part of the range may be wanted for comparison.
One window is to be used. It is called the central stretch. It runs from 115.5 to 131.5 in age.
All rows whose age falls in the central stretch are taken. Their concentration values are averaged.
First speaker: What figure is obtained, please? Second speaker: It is 101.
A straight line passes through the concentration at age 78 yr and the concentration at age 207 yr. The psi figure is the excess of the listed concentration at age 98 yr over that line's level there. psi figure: 12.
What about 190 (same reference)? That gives 38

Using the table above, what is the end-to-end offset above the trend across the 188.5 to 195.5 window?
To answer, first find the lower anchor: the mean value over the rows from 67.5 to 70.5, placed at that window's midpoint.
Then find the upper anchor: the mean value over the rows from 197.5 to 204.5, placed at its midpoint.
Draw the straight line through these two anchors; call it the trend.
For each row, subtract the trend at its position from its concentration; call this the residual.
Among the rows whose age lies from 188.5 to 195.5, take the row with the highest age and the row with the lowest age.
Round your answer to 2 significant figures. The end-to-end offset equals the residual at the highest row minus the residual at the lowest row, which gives -17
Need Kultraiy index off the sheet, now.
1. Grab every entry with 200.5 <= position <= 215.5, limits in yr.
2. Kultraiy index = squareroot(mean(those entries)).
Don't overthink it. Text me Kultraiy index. 7.4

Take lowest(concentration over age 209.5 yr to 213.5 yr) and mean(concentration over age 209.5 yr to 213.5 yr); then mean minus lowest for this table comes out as 2.4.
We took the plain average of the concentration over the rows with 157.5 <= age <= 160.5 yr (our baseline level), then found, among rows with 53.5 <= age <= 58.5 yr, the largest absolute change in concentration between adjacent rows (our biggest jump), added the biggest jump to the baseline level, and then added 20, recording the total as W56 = 139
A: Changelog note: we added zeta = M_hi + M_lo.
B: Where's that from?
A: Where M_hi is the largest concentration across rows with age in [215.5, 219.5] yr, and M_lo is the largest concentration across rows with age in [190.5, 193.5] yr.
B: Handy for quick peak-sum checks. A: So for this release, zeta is 174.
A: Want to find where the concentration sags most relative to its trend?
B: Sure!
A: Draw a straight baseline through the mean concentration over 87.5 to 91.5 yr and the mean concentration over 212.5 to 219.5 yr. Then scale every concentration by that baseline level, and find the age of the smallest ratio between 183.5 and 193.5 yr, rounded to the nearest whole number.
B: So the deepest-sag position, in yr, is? 193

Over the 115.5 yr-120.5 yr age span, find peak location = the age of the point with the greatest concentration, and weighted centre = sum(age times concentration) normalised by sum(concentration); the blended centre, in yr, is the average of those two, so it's 117.5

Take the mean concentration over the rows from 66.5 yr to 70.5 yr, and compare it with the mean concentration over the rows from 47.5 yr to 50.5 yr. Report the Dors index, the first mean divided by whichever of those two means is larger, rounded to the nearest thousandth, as 1.000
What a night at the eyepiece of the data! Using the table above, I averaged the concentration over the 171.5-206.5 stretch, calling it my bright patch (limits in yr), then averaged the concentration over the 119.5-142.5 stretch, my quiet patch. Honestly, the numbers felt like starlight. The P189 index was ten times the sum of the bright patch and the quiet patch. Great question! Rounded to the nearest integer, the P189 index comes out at 1953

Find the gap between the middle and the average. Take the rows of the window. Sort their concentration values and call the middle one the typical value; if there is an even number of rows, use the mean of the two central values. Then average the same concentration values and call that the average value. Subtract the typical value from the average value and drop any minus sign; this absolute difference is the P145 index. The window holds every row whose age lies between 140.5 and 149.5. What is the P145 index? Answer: 1.2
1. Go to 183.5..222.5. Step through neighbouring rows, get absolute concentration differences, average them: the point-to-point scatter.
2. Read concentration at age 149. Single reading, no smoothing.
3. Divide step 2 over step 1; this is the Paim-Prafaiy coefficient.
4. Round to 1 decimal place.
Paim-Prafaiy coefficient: 22.5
